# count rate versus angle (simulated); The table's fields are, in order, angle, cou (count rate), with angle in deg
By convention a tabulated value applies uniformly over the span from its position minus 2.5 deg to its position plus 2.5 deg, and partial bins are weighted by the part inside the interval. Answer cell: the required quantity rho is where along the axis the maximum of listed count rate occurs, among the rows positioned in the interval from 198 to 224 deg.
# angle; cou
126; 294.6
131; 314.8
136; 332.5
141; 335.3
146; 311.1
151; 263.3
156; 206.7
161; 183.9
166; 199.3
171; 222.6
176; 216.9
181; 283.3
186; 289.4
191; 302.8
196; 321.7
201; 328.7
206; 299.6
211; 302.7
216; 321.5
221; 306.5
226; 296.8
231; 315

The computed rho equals 201 deg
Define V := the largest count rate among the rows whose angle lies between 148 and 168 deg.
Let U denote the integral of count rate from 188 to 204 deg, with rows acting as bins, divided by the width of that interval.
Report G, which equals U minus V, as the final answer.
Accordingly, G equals 53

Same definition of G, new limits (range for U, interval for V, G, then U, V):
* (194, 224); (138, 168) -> -22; 313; 335.3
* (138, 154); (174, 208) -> -28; 301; 328.7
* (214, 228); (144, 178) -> -3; 308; 311.1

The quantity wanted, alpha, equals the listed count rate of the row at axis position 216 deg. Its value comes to 321.5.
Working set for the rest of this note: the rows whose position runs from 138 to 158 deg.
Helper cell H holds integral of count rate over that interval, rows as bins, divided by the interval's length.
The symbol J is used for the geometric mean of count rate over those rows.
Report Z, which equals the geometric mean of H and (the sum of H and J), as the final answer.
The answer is 396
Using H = 282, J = 274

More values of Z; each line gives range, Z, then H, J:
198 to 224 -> 441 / 312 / 312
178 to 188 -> 401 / 283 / 286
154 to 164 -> 276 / 195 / 195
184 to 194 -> 420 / 298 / 296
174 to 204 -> 411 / 292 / 288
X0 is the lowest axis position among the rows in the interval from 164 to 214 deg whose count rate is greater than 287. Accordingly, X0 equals 186 deg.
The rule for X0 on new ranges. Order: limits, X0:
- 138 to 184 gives 141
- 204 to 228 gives 206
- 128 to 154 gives 131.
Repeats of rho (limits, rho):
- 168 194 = 191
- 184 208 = 201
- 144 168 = 146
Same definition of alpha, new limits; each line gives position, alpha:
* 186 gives 289.4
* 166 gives 199.3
